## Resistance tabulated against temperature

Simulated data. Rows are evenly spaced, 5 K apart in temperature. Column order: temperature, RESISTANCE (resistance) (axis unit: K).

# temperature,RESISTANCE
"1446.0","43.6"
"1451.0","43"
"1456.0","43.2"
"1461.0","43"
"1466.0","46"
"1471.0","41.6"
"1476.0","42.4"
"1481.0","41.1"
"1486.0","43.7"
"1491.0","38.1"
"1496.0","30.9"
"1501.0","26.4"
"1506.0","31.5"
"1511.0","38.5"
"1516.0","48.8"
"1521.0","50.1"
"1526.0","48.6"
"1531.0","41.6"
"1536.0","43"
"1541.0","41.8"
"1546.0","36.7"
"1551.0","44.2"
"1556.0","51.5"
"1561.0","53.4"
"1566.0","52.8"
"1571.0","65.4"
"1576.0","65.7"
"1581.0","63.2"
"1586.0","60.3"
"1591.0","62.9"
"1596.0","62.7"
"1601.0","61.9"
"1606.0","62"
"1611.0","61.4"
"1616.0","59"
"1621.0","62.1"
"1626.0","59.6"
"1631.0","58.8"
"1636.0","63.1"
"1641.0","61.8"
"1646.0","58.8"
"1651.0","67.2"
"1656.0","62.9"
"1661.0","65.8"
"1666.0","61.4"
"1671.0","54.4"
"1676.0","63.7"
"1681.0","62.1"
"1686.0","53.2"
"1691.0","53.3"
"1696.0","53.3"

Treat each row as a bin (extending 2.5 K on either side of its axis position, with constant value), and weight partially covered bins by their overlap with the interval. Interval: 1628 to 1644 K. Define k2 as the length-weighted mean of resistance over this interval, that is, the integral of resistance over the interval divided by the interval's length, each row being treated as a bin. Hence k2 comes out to 61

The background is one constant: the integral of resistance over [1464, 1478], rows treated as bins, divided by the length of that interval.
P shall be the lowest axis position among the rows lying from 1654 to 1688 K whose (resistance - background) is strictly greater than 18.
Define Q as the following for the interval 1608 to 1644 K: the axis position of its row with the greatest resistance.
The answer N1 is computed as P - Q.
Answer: 20 K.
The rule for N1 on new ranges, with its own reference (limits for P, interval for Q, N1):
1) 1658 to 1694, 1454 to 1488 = 195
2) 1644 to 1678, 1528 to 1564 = 90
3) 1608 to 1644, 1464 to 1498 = 145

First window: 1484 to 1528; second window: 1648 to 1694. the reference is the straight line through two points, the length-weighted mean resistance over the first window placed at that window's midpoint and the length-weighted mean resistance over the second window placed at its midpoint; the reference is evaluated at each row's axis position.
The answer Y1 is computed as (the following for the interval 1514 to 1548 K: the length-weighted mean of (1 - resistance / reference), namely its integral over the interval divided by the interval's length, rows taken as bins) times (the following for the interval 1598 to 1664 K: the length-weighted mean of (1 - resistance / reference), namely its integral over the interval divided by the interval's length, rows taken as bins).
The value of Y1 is 0.005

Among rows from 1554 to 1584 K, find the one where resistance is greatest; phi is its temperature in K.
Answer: 1576.0 K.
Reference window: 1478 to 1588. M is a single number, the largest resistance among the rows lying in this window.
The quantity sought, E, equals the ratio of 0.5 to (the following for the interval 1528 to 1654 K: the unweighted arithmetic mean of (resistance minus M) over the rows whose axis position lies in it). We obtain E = -0.06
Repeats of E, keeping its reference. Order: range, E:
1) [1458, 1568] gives -0.02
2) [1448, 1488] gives -0.02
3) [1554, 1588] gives -0.07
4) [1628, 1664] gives -0.16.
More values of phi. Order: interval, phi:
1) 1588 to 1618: 1591.0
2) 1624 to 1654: 1651.0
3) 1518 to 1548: 1521.0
